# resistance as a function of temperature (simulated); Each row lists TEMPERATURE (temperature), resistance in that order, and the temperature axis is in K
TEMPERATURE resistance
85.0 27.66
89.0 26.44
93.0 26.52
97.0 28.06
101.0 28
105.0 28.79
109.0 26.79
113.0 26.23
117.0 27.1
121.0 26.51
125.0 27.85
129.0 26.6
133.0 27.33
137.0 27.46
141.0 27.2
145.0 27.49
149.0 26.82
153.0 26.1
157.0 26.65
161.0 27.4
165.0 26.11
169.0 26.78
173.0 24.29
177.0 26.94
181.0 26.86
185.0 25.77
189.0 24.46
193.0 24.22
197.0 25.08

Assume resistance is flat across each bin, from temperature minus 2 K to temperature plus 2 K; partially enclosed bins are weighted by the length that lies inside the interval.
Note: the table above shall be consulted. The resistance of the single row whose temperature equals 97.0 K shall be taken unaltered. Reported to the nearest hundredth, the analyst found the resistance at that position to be 28.06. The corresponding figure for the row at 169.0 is 26.78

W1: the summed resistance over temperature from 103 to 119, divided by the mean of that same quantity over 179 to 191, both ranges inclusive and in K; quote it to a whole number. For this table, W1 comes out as 4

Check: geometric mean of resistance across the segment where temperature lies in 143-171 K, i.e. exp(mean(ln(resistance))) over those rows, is 26.8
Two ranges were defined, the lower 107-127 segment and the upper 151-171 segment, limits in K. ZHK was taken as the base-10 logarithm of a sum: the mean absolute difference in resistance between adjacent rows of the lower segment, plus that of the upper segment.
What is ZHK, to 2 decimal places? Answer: 0.22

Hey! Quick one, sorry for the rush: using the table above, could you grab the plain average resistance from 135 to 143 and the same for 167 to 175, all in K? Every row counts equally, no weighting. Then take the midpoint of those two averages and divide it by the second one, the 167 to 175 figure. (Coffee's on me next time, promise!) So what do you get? 1.035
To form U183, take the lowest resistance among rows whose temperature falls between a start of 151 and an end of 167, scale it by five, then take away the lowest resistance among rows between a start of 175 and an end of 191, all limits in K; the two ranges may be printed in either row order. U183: 106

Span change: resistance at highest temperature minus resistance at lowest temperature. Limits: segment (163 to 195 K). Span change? -1.9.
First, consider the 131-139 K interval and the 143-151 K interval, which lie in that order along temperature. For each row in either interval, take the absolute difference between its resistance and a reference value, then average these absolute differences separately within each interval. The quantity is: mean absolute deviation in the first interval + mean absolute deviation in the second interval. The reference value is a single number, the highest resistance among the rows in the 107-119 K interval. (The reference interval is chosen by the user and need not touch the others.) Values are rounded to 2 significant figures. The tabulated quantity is 0.63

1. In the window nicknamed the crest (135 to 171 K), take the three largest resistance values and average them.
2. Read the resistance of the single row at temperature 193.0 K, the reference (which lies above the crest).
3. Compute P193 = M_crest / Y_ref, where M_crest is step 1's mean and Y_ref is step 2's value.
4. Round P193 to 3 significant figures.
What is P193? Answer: 1.13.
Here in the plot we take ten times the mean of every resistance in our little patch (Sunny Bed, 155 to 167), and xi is 267.2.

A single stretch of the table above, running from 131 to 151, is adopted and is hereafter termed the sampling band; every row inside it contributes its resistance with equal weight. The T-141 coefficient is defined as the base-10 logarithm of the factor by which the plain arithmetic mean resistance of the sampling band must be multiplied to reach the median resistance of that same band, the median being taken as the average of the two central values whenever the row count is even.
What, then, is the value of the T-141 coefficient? 0.0011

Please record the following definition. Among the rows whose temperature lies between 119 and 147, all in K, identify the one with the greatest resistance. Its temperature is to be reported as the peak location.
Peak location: 125.0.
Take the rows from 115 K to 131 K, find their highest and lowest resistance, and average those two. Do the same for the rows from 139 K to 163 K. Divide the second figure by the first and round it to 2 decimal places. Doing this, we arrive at 0.99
